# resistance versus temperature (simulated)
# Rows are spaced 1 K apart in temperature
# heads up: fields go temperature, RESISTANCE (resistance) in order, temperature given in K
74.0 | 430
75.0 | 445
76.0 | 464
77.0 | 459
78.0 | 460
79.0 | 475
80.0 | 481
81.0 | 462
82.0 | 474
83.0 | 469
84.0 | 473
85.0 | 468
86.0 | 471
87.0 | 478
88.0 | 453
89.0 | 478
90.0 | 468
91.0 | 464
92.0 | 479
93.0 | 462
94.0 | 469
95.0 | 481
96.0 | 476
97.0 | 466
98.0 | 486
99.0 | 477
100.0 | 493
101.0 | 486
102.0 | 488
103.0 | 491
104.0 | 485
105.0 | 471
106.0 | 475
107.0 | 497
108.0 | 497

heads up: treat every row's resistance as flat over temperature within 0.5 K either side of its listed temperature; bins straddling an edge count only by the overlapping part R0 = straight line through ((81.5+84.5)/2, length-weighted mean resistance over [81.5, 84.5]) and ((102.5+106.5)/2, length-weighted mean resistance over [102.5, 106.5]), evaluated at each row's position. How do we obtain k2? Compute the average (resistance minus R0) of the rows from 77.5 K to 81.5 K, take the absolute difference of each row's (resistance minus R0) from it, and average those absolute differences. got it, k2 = 8.5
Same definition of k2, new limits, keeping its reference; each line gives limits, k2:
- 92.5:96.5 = 6.1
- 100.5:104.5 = 2.0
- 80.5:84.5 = 3.8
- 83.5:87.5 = 3.0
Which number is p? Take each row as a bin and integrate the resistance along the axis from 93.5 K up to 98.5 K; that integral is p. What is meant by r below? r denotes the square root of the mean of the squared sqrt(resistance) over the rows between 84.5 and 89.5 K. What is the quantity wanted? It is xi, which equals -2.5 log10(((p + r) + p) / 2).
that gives -8.45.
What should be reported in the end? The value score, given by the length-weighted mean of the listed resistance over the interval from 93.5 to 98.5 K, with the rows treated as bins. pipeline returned 476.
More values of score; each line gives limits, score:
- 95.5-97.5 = 471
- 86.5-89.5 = 470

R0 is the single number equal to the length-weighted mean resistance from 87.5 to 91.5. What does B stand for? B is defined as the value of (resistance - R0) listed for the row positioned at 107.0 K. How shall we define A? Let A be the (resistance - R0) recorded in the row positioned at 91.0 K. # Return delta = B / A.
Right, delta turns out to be -17.9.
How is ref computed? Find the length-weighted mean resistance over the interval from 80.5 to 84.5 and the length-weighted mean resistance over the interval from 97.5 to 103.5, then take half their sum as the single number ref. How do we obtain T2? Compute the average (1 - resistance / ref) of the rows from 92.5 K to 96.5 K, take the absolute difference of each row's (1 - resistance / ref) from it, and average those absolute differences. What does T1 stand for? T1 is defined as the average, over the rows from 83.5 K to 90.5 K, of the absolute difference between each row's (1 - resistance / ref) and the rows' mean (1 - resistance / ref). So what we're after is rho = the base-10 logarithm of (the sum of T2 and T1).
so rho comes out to -1.59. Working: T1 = 0.012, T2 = 0.0136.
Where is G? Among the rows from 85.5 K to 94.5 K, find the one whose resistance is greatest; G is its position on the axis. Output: 92.0 K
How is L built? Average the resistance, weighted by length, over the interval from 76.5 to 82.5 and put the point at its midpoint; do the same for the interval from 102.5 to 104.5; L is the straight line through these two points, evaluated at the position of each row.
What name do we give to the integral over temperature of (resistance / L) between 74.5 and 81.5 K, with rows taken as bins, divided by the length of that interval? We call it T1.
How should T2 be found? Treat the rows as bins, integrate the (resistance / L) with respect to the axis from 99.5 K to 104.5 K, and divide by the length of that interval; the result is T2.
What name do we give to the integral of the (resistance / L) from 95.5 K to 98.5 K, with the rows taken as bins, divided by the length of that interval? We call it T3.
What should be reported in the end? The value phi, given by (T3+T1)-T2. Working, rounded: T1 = 0.99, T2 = 1.004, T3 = 0.986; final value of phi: 0.975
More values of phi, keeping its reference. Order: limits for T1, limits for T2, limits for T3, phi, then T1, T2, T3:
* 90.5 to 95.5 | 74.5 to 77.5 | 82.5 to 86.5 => 0.998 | 0.98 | 0.979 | 0.995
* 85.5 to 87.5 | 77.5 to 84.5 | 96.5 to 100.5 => 0.992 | 1.00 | 1.002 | 0.993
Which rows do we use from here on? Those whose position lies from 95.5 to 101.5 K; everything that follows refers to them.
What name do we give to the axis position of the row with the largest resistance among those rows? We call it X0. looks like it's 100.0 K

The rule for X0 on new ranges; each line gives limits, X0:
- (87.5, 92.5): 92.0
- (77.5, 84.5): 80.0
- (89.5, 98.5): 98.0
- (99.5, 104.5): 100.0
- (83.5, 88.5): 87.0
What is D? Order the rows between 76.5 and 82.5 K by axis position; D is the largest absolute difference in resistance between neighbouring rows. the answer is 19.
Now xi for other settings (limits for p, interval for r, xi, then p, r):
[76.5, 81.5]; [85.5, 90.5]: -8.43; 2337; 21.7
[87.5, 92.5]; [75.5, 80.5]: -8.43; 2342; 21.6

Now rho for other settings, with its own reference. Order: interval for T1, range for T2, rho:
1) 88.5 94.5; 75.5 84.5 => -1.59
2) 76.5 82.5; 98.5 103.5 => -1.58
